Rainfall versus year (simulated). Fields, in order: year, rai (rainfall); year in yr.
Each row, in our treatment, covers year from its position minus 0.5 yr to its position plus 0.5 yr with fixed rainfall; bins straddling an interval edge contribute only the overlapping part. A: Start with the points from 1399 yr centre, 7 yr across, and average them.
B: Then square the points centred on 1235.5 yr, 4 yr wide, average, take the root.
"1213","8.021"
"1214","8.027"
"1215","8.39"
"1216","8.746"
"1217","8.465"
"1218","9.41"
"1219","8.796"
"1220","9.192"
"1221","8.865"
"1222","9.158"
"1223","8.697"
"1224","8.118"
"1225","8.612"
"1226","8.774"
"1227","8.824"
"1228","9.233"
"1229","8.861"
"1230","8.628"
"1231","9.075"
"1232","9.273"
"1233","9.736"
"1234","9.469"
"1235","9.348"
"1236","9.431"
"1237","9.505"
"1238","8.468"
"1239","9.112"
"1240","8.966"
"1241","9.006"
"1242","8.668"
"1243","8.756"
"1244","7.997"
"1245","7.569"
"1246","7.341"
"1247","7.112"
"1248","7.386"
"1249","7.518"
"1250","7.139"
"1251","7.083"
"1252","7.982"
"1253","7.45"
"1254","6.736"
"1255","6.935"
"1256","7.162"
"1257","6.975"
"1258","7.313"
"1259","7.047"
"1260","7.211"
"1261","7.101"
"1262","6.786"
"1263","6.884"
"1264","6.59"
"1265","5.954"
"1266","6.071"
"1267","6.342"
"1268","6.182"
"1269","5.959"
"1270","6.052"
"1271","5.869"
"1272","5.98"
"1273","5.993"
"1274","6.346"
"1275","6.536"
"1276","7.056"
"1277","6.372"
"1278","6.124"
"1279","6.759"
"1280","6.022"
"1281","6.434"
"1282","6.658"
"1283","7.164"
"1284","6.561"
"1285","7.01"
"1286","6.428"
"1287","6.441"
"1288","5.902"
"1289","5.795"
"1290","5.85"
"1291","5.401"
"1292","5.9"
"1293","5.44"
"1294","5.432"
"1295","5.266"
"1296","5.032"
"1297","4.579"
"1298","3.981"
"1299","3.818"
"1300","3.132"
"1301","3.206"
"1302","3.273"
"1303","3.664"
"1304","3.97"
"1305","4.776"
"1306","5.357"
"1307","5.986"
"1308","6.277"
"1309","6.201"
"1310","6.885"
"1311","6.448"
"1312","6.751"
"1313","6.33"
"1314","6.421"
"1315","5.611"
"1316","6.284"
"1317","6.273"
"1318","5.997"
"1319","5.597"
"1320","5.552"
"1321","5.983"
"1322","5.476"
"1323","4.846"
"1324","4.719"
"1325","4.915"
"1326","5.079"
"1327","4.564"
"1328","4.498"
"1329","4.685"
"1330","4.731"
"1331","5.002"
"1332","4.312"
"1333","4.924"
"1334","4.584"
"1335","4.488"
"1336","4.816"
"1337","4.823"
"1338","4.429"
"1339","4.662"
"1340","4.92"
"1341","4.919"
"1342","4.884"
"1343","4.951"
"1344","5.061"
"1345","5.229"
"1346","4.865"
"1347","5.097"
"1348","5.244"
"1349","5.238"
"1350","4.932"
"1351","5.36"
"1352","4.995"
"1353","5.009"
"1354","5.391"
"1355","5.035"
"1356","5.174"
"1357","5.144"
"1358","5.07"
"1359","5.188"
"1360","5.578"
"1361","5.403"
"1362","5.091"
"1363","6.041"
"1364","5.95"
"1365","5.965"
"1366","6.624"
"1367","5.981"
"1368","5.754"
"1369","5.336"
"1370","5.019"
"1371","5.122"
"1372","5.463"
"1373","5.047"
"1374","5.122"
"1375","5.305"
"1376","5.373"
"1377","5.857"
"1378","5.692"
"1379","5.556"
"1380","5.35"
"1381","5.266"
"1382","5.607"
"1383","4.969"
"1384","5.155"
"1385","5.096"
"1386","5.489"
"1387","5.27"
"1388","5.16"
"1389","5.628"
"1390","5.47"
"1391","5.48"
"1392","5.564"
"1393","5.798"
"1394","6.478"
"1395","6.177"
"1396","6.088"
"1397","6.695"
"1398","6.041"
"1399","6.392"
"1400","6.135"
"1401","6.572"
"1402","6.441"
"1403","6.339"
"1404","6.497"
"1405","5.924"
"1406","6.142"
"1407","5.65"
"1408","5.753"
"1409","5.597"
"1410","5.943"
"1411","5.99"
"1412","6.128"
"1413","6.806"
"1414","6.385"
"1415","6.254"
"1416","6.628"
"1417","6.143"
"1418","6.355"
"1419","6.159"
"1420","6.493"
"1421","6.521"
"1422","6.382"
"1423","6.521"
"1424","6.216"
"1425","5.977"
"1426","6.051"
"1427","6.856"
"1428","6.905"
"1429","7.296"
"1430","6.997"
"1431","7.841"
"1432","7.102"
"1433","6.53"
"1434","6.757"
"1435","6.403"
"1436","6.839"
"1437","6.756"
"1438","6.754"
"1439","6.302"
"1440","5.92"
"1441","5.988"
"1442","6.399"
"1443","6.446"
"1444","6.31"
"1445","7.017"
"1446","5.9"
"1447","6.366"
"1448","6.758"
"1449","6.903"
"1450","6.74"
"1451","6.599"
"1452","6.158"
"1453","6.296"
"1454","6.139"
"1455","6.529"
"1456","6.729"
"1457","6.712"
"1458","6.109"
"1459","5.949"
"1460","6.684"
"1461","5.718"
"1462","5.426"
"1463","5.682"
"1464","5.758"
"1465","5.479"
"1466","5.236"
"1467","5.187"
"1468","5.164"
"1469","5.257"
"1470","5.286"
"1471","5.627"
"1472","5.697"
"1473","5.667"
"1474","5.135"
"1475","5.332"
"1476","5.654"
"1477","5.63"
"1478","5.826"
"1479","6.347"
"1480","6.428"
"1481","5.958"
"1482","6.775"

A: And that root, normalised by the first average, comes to 1.5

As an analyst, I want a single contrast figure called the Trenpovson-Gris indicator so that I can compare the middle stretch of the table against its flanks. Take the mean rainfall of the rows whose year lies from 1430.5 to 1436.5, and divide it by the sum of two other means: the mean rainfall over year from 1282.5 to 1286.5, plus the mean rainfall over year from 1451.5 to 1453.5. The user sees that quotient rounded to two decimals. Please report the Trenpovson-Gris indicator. 0.53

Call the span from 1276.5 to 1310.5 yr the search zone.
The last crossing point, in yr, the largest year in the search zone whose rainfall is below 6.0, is 1307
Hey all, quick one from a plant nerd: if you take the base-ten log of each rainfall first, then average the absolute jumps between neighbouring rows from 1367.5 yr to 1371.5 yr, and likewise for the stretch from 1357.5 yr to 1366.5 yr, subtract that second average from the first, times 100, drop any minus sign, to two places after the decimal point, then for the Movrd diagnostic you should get 0.34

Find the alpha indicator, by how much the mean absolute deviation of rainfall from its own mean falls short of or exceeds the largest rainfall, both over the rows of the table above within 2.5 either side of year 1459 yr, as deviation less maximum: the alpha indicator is -6.3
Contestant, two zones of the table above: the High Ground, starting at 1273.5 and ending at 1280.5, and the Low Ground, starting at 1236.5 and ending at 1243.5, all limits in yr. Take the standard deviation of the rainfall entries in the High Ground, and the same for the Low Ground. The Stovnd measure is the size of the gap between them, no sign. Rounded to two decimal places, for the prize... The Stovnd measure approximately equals 0.02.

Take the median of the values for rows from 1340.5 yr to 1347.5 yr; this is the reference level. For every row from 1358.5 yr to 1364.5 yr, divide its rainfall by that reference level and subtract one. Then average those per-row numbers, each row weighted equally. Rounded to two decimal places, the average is 0.12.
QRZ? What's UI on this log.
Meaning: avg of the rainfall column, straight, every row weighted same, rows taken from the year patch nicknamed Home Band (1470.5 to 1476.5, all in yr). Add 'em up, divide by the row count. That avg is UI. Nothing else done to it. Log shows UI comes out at 5.52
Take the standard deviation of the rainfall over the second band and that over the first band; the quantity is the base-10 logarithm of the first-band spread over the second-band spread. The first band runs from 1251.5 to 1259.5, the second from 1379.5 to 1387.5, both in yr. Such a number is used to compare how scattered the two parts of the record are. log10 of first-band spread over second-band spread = 0.27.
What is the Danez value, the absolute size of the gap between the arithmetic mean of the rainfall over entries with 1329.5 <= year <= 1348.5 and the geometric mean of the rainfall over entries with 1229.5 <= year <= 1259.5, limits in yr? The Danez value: 3.2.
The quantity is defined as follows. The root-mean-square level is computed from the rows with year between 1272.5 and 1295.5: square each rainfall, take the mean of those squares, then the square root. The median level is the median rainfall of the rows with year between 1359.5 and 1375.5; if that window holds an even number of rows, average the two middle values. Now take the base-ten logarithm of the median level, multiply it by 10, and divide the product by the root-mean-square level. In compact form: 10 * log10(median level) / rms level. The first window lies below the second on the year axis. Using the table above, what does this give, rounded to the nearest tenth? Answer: 1.2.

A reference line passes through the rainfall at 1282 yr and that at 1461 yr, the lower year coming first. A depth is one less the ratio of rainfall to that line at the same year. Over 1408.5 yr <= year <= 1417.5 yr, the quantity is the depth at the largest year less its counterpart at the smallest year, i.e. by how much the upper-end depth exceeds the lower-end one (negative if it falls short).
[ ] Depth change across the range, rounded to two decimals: -0.10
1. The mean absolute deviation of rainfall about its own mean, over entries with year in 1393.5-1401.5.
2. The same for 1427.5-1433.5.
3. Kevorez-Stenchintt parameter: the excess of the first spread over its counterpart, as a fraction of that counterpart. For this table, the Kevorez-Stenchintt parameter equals -0.30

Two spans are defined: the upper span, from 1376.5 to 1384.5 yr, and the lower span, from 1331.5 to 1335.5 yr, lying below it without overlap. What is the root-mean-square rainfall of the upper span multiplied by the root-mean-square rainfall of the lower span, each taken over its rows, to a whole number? 25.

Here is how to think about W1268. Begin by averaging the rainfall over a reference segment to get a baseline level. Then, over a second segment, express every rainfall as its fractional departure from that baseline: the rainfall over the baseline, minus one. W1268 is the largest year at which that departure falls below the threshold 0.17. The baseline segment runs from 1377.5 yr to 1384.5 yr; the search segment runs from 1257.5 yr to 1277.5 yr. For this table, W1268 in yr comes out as 1273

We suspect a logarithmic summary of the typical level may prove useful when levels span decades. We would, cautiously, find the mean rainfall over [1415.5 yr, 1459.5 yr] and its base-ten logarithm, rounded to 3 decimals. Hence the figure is 0.814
